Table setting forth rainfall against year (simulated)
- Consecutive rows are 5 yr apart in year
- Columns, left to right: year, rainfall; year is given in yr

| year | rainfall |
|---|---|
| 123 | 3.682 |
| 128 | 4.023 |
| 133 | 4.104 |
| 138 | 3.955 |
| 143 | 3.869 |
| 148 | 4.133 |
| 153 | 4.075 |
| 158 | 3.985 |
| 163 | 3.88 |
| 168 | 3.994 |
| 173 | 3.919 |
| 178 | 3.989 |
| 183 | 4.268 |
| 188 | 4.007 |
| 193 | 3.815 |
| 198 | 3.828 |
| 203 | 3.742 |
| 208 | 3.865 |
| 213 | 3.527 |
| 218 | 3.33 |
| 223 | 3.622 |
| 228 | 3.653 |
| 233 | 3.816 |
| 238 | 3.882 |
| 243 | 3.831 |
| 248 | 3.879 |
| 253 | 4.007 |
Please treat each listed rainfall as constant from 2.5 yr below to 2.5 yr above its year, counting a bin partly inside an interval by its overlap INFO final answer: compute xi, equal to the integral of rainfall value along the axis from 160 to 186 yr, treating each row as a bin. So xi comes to 104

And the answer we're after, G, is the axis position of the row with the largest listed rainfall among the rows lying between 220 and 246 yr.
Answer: 238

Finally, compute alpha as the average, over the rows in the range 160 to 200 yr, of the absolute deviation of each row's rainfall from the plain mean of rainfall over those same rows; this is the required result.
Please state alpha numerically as 0.102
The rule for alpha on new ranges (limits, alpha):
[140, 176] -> 0.077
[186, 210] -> 0.068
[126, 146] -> 0.076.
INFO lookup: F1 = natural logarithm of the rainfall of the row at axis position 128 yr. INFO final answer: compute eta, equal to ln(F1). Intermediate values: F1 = 1.39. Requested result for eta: 0.33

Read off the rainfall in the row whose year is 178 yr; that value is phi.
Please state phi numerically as 3.989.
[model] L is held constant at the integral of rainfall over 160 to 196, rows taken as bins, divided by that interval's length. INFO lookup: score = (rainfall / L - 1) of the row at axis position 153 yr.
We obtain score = 0.02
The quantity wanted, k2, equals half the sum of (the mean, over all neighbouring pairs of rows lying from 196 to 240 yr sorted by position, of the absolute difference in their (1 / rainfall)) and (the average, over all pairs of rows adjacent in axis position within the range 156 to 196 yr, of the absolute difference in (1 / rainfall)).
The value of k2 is 0.0110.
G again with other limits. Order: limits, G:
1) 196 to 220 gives 208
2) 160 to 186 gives 183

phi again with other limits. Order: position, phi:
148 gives 4.133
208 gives 3.865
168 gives 3.994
